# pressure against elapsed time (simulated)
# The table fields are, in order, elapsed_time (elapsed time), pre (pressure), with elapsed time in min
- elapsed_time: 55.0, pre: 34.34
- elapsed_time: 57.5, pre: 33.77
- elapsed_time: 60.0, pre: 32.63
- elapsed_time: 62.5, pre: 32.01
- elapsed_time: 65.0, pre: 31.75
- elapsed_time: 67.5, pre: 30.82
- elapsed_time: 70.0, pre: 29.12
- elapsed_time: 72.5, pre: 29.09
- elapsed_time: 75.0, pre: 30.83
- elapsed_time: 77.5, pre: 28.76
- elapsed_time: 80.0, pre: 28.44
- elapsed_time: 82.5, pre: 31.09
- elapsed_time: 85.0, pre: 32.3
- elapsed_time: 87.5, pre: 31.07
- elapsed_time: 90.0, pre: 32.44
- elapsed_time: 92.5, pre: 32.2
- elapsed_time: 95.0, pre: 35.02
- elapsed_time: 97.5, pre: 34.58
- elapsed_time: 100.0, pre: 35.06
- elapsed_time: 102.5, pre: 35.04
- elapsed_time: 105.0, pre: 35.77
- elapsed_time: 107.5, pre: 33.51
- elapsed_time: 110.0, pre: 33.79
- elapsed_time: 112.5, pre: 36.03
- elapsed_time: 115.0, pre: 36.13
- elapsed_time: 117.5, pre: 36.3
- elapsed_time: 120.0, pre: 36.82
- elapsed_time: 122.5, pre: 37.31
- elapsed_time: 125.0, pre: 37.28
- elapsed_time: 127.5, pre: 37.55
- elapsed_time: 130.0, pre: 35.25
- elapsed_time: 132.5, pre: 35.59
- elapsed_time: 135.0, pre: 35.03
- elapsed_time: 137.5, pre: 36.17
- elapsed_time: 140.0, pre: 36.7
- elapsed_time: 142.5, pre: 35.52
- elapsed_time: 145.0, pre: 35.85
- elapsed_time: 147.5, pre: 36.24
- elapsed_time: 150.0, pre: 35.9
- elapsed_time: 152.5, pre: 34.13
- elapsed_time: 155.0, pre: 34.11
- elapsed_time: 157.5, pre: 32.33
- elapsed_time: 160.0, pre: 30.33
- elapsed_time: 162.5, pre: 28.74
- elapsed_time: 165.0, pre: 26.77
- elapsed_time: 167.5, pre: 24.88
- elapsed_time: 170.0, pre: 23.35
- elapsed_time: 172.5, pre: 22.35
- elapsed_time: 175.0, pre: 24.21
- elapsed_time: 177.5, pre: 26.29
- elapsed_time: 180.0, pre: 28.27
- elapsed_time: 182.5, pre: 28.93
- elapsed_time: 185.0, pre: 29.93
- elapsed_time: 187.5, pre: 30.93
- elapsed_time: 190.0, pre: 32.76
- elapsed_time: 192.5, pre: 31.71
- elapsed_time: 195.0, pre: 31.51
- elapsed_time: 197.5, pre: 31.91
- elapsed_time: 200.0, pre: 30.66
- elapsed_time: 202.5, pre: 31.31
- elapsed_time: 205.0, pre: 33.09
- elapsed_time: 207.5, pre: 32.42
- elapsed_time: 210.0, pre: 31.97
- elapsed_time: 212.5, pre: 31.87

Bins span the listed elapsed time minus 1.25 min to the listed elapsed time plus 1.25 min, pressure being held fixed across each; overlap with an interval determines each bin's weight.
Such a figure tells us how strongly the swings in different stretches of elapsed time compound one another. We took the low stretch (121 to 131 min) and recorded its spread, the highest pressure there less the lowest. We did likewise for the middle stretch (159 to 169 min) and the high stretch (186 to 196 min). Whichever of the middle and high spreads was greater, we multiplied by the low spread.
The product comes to 12.5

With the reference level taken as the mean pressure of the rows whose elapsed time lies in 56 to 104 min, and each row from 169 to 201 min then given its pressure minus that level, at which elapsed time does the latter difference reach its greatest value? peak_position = 190.0 min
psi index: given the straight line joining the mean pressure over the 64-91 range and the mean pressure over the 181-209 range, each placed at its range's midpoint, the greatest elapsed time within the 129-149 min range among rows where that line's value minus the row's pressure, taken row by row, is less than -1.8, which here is 147.5 min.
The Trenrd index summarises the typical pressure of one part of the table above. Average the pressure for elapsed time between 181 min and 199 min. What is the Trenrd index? 31.1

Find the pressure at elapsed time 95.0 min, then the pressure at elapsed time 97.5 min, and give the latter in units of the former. 0.99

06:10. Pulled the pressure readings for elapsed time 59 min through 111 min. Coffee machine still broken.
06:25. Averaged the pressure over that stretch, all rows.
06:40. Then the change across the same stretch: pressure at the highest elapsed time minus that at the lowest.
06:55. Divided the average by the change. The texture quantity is 28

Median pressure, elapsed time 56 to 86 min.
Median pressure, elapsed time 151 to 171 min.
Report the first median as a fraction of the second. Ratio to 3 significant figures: 1.05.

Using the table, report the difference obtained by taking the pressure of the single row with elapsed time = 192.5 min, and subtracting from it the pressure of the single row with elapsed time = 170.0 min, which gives 8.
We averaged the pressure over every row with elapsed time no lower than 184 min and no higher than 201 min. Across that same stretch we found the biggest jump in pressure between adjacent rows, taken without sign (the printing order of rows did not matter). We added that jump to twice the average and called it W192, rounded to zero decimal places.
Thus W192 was 65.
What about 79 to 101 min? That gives 68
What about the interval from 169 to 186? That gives 54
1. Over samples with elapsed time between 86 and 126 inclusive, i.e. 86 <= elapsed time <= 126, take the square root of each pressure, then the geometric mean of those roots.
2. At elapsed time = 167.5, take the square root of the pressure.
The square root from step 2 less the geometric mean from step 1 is -0.9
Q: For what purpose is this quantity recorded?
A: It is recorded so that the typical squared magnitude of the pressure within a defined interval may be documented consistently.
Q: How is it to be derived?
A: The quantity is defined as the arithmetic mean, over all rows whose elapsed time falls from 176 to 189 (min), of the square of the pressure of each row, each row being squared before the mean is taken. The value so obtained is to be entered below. 836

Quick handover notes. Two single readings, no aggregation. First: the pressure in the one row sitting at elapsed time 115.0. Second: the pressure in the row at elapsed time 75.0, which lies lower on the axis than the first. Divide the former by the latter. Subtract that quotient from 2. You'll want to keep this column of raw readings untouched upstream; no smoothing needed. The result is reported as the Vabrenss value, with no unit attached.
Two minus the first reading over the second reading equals 0.83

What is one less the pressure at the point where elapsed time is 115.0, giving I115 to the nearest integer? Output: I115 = -35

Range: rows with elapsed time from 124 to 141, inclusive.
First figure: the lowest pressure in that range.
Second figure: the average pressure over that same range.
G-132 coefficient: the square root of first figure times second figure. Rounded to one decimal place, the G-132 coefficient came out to 35.6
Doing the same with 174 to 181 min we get 25.2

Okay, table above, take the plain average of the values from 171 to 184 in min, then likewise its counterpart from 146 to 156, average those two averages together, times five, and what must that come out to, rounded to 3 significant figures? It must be 153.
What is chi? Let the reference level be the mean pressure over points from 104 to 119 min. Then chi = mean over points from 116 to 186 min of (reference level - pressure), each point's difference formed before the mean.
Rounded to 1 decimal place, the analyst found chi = 3.0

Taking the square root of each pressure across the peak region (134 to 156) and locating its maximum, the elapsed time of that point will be 140.0 min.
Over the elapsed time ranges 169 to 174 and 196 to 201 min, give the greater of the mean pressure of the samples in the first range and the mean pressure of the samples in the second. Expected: 31.3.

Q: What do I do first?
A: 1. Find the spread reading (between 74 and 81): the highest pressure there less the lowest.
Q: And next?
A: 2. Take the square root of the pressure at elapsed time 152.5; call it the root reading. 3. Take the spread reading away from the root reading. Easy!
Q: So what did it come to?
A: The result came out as 3.5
